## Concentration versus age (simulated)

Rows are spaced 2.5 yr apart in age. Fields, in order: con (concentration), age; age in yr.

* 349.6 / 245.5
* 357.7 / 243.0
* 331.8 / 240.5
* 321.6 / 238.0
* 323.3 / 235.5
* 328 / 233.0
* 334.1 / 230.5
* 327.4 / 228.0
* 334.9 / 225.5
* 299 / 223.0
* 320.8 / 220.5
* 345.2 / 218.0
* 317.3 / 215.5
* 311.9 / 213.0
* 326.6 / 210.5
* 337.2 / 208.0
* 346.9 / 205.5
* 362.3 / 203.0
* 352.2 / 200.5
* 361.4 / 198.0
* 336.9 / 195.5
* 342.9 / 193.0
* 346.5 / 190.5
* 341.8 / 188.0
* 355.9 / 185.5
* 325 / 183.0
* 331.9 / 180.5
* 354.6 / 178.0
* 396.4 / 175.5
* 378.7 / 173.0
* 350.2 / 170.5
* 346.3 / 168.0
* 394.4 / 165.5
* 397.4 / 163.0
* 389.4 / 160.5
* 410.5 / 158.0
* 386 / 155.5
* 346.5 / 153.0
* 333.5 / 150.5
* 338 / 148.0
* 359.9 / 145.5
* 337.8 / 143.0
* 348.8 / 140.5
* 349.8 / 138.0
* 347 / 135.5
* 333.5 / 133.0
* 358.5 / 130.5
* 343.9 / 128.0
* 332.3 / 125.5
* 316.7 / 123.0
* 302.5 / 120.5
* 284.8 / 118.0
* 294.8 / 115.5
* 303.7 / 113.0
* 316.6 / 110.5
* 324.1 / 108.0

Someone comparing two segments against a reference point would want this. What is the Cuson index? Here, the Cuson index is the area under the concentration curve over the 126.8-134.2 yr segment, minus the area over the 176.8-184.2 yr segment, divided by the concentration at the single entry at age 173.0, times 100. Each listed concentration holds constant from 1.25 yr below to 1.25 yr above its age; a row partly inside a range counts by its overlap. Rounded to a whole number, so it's 16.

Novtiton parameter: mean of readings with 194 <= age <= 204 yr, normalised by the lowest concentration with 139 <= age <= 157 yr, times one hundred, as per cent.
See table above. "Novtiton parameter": 106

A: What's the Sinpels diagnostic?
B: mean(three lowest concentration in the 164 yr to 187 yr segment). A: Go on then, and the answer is 334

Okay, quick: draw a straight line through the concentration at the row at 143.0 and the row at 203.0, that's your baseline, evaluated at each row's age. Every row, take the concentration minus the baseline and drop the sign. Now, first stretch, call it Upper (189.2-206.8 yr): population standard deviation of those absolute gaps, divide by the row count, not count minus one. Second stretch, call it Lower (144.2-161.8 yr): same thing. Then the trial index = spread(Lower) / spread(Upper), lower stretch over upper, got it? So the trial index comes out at 3.04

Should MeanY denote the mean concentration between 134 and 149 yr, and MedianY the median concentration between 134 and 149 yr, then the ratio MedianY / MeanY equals 1.00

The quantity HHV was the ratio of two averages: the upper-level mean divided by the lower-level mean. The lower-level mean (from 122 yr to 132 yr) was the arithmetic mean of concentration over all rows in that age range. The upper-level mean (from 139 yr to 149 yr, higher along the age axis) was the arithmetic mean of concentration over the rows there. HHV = 1.02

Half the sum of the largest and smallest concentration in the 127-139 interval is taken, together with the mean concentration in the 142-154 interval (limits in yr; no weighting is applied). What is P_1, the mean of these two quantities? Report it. 345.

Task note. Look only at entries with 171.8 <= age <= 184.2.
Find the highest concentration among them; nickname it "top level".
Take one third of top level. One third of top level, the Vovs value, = 132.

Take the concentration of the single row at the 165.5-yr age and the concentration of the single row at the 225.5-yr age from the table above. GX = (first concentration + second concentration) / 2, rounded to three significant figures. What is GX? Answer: 365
